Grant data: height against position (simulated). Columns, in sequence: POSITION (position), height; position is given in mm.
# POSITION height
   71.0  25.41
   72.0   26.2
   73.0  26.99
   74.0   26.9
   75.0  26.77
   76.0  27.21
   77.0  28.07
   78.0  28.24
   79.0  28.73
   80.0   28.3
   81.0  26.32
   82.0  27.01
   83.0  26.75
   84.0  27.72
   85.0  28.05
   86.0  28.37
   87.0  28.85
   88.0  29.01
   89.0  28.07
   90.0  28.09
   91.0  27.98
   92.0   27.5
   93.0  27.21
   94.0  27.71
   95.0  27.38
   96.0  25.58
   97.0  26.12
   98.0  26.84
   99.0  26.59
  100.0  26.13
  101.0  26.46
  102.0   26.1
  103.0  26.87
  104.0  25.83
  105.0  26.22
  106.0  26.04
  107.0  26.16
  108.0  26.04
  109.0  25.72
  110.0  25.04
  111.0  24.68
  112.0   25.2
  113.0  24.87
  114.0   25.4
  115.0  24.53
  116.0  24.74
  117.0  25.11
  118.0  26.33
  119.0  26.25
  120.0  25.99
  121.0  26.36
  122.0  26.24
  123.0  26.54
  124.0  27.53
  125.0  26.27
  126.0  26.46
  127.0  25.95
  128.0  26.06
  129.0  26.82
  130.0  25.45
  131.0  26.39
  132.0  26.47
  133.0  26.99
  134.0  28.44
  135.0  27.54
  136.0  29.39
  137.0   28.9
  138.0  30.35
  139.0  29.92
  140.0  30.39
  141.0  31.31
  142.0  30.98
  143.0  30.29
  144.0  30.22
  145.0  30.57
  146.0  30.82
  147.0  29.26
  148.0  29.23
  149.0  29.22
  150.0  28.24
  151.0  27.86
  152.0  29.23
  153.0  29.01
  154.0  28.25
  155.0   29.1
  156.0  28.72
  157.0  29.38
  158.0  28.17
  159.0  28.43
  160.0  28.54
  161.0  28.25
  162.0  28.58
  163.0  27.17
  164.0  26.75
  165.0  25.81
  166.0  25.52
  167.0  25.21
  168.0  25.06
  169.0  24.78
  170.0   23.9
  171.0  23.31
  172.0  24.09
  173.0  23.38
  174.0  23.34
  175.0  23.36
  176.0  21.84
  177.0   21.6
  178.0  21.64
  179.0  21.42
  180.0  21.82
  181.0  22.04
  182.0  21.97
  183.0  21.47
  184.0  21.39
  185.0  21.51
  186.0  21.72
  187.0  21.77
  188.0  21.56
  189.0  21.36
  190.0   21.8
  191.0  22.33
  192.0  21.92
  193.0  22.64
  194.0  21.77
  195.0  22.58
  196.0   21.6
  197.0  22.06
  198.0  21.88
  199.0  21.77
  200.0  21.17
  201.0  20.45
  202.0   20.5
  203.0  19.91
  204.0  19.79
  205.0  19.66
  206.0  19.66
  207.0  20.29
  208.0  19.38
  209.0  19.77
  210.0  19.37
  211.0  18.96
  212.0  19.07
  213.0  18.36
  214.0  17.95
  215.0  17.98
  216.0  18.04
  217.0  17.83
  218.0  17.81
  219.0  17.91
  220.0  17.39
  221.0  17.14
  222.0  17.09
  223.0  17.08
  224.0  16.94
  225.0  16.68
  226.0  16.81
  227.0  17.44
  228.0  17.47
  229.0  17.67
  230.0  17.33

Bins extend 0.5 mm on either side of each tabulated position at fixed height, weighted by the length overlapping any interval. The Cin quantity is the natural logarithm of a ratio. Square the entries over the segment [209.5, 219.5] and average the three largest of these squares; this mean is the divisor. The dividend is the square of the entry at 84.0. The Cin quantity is 0.74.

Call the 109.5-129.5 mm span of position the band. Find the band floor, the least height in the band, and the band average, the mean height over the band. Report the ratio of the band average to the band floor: 1.05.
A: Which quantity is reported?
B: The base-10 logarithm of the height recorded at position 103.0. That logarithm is 1.43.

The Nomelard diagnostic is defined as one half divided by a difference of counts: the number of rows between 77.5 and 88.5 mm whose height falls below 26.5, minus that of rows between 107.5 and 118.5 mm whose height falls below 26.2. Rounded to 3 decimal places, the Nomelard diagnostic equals -0.056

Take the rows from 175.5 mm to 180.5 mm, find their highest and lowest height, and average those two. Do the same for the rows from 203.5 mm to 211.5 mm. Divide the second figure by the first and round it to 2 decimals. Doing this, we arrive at 0.91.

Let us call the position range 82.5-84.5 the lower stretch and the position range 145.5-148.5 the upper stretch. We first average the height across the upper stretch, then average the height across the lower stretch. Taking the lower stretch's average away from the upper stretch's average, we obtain 3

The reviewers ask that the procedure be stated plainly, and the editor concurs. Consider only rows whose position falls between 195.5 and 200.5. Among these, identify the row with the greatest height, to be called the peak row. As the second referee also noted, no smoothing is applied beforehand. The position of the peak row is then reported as 197.0 mm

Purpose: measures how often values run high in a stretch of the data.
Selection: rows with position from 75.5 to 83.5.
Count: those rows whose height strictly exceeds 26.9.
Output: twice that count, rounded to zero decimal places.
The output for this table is 12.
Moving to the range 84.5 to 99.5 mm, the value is 22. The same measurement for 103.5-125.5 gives 2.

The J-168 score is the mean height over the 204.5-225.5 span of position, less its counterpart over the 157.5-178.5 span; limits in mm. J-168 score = -6.9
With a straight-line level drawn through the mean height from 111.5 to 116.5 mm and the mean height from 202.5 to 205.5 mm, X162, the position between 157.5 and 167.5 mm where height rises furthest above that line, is 162.0 mm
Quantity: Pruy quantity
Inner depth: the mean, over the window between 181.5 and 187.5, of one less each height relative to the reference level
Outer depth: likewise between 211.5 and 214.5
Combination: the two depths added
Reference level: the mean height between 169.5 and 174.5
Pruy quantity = 0.30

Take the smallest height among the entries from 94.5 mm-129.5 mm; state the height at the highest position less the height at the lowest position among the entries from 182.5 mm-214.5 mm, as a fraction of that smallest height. -0.14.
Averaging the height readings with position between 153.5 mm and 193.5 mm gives 24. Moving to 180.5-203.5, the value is 22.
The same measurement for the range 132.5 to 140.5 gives 29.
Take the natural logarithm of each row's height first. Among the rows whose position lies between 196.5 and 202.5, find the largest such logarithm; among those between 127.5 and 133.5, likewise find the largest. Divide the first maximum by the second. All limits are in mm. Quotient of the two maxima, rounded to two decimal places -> 0.94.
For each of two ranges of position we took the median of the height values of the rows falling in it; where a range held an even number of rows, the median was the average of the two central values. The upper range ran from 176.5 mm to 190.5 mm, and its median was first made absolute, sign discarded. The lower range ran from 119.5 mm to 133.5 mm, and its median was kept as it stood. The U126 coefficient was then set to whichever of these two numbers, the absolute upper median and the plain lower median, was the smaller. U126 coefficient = 22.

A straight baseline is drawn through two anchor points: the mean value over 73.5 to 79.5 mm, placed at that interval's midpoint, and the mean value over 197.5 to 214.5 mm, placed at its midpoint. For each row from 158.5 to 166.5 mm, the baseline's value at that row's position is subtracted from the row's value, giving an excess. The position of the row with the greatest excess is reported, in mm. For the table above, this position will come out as 162.0 mm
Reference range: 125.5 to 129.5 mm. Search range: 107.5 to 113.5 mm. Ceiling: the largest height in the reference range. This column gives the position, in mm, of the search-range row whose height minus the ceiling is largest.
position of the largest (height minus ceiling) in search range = 108.0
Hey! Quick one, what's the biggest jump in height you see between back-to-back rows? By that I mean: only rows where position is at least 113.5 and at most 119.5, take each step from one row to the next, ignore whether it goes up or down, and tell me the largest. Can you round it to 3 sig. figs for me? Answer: 1.22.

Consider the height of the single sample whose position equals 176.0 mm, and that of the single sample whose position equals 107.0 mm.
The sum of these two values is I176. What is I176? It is 48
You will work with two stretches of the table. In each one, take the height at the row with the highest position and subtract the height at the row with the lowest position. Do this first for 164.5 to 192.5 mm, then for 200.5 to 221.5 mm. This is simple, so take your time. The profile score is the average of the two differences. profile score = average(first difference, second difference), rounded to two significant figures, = -3.6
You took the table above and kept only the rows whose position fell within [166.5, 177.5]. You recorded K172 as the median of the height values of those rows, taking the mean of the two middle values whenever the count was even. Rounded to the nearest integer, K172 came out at 23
